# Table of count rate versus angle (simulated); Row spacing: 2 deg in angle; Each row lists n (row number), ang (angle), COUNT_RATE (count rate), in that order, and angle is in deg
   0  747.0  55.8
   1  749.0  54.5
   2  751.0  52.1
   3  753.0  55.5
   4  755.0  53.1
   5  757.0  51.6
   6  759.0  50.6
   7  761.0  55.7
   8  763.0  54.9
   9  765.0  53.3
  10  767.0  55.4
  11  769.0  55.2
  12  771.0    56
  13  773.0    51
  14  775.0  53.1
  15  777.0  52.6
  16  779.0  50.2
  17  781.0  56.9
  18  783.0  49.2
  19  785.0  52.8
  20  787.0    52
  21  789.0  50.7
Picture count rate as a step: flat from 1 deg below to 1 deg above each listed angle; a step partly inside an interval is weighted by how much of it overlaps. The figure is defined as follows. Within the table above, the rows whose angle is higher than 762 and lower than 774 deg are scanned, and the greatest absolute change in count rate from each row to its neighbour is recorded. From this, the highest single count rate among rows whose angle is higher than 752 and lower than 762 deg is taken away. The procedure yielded -50.7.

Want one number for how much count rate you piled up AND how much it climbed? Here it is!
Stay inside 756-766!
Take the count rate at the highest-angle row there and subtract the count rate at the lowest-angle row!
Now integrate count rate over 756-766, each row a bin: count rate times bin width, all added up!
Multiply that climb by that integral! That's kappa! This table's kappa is 905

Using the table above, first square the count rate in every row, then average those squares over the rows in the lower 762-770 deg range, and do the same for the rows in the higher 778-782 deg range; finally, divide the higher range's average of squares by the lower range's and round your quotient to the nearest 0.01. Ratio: 0.96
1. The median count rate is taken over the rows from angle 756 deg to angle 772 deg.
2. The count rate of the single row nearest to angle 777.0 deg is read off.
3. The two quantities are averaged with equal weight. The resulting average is 53.8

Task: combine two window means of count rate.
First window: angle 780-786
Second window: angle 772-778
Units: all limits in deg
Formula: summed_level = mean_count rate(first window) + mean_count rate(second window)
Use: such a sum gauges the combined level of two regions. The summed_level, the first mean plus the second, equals 105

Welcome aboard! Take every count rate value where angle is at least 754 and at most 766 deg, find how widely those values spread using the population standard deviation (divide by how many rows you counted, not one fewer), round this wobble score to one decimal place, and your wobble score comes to 1.8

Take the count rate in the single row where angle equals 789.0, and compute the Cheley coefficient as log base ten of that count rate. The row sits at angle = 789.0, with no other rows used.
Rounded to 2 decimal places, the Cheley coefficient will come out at 1.71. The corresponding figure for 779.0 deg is 1.70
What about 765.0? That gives 1.73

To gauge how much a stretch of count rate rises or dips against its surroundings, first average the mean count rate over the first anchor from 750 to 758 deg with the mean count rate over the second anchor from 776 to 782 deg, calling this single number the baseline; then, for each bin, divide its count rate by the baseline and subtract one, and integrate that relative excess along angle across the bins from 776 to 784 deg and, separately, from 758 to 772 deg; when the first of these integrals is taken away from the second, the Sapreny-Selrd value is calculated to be 0.5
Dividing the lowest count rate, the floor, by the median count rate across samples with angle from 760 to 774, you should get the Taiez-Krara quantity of 0.924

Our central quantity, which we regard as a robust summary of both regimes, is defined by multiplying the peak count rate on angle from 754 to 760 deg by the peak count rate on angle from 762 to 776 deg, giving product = 2974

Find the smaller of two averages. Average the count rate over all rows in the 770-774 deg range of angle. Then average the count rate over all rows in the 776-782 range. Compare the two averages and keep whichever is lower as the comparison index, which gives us 53.23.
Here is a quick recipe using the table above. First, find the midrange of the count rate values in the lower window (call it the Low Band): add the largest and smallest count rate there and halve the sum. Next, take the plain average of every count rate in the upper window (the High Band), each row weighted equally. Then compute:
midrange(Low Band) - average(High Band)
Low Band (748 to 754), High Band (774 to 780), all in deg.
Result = 1.8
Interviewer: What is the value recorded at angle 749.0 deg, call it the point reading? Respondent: 54.5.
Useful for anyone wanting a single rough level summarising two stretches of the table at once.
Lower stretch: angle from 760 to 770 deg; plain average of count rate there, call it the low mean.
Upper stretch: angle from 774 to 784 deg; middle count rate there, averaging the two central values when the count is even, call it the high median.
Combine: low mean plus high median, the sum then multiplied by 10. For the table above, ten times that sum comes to 1075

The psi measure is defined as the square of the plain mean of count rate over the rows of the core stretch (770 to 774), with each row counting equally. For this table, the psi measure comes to 2862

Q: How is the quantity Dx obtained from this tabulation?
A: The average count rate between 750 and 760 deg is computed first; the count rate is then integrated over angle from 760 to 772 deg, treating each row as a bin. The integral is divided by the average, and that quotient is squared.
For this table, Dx 158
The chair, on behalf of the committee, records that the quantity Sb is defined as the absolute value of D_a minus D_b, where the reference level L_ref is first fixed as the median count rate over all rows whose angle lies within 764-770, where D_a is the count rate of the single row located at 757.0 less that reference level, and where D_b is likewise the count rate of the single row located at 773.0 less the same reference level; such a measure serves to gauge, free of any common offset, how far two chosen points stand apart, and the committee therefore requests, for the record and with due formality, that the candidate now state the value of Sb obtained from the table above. 0.60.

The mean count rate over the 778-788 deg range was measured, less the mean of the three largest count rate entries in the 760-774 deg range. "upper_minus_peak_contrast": -3.5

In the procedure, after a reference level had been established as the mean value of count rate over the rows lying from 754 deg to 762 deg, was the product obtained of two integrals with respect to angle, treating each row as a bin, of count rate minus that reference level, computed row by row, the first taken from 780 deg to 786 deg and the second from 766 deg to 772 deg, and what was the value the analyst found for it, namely 22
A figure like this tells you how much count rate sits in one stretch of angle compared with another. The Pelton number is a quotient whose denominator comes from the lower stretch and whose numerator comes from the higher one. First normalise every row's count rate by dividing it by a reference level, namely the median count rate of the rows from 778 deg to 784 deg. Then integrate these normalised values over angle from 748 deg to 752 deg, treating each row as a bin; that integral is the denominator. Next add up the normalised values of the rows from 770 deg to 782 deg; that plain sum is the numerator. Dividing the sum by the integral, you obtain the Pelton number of 1.5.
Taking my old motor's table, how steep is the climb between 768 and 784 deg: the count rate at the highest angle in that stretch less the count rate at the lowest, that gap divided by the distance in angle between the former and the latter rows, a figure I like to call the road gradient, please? -0.4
